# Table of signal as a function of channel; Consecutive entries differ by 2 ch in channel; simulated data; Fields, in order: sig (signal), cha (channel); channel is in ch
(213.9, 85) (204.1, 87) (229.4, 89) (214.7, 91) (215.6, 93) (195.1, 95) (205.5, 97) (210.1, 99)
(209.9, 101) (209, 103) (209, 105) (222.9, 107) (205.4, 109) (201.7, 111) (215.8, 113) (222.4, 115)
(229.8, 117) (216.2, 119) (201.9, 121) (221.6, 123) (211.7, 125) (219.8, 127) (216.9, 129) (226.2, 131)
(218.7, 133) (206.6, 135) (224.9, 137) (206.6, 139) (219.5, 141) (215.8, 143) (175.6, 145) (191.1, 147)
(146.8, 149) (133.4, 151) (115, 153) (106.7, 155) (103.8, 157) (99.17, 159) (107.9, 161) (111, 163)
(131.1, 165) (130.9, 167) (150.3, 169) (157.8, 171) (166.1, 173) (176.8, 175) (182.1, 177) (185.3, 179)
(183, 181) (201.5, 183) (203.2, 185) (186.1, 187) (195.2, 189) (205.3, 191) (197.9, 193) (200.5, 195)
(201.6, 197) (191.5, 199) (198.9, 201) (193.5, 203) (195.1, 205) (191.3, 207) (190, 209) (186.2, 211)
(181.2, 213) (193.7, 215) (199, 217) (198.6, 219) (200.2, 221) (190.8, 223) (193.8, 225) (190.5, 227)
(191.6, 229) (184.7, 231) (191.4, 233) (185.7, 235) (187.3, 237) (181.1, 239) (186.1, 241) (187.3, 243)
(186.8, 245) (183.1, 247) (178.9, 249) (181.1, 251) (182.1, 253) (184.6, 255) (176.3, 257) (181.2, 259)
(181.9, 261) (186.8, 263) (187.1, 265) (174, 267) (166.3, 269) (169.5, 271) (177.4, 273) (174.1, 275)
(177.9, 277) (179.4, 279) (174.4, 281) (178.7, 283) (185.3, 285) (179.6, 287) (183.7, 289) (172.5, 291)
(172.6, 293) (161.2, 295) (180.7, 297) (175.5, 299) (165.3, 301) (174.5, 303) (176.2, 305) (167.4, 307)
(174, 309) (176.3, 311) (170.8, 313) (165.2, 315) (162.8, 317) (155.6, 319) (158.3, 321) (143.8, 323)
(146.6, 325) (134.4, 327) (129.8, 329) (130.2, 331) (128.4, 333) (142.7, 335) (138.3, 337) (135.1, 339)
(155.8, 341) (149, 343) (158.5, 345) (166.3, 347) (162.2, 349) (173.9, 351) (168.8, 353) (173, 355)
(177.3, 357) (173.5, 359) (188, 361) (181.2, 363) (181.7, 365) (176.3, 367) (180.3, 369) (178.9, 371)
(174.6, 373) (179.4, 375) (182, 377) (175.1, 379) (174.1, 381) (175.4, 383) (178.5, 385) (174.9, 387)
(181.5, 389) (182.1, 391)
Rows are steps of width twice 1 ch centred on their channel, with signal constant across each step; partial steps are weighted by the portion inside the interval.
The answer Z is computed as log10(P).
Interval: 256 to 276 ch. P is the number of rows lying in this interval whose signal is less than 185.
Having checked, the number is 0.90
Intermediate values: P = 8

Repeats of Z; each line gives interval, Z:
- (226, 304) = 1.45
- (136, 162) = 0.90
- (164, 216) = 0.95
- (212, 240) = 0.48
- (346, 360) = 0.85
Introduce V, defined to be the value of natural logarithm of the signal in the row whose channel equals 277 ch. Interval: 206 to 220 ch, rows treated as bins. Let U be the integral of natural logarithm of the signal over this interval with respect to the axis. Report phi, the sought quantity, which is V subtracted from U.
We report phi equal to 68.4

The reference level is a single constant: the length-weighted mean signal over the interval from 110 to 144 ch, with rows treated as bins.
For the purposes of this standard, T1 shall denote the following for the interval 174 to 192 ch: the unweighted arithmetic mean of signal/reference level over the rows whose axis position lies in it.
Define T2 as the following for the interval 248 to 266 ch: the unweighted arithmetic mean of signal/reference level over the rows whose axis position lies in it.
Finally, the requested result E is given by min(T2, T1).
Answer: 0.84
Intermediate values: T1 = 0.88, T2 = 0.84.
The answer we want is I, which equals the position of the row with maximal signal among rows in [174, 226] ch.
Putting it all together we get 191 ch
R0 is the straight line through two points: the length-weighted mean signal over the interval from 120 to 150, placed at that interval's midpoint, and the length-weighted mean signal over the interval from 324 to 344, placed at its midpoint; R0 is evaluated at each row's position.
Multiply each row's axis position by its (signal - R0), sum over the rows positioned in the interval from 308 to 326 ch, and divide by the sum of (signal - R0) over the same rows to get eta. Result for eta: 314.3 ch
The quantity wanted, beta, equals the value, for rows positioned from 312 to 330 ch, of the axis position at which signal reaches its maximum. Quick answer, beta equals 313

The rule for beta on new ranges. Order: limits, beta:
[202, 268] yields 221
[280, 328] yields 285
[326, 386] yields 361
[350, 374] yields 361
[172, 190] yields 185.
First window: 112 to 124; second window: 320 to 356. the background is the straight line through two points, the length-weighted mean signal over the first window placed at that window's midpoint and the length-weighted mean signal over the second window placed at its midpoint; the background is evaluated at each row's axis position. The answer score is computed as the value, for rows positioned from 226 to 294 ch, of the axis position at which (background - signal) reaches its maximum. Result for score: 269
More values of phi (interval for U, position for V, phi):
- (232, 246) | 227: 67.9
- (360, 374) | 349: 67.6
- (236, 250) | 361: 67.8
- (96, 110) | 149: 69.9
